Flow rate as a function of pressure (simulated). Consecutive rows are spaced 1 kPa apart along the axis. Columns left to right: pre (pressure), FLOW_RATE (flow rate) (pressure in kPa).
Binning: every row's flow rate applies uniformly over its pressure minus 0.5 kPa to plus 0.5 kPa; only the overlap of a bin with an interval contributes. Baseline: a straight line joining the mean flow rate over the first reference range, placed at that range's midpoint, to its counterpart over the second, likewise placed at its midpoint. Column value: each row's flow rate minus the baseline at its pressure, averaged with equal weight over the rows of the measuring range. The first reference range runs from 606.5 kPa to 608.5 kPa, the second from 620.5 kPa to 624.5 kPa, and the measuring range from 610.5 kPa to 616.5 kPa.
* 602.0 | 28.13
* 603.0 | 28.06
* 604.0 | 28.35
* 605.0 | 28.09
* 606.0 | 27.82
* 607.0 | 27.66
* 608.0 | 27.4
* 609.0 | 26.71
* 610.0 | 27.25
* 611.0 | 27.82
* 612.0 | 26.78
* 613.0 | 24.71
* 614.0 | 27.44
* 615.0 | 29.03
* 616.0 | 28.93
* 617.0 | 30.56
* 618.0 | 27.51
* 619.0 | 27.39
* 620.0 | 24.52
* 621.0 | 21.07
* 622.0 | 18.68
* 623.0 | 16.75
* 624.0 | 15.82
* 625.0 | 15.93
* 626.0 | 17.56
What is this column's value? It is 3.7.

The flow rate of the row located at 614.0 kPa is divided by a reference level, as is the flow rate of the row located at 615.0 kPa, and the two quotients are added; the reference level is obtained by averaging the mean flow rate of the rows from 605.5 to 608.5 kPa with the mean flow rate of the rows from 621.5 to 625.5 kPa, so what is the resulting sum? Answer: 2.54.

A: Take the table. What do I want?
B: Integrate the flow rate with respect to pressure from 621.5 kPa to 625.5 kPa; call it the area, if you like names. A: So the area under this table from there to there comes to 67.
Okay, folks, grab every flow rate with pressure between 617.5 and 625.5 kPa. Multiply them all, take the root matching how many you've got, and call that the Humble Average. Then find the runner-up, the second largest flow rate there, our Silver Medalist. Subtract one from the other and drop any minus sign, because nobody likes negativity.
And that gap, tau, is 6.93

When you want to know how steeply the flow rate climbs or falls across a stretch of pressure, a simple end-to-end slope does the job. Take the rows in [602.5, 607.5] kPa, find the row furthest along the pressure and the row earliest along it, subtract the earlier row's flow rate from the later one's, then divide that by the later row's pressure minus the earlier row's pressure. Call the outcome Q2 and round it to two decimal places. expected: -0.10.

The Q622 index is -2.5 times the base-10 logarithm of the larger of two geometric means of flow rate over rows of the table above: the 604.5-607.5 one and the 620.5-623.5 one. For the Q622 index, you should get -3.61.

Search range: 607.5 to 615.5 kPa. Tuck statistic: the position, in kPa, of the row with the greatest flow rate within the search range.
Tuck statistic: 615.0 kPa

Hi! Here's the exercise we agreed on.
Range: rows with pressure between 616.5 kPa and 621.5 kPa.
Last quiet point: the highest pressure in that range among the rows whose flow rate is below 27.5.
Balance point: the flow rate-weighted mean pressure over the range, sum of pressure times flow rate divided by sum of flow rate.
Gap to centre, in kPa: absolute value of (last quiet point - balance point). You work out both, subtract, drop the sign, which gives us 2.2 kPa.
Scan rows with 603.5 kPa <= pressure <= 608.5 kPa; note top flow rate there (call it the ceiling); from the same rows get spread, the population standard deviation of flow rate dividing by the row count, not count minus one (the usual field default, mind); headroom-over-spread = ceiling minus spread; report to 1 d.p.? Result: 28.0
